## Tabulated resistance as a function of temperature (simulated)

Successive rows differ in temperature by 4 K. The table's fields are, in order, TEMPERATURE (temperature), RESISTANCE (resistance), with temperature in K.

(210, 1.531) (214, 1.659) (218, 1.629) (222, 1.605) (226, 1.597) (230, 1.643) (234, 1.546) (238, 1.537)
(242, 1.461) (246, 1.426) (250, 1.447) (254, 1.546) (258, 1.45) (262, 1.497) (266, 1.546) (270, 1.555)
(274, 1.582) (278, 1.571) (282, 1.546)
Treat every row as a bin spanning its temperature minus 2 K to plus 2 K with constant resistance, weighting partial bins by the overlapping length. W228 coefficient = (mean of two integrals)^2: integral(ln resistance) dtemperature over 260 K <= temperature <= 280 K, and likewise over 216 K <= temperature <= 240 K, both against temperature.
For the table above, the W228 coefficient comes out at 99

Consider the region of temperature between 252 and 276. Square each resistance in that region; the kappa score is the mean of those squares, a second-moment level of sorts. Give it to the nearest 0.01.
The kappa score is 2.34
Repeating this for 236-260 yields 2.19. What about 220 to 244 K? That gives 2.45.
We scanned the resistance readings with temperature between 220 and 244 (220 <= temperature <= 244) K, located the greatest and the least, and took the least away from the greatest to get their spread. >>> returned 0.18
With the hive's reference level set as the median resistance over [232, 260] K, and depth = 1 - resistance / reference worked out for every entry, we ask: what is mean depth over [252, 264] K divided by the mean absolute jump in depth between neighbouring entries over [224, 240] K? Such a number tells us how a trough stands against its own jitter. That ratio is -0.7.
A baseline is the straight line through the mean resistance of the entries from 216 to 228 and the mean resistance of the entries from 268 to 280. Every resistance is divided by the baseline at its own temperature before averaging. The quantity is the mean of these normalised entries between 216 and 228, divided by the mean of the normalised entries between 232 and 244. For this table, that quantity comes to 1.05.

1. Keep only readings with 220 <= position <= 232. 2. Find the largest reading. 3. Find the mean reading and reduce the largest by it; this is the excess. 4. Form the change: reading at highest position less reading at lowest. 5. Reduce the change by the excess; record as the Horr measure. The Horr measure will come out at 0.010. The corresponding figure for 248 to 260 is -0.062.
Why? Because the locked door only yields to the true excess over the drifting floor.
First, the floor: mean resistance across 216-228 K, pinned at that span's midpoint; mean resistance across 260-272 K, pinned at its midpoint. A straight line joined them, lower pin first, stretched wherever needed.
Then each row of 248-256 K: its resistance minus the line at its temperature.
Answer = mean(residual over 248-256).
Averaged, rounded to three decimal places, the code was -0.061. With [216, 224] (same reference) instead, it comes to 0.003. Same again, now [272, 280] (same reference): 0.061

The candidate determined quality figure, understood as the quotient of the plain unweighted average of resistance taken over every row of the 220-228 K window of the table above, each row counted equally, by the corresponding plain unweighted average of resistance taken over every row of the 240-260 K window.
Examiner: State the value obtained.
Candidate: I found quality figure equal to 1.092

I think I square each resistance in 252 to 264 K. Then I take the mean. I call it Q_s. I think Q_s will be 2.24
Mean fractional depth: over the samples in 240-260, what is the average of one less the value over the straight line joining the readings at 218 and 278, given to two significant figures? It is 0.083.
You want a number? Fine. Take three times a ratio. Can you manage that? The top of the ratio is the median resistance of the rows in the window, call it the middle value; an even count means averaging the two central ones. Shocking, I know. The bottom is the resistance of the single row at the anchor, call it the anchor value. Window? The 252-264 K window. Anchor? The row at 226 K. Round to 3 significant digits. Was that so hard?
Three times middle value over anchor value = 2.81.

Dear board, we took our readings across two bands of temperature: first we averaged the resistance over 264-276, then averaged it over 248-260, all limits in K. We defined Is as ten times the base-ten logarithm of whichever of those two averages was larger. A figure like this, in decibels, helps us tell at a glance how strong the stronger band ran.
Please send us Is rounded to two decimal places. 1.93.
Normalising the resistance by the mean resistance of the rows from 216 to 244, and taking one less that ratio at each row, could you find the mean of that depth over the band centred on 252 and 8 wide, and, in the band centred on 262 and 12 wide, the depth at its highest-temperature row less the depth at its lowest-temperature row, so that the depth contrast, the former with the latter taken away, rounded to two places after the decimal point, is 0.11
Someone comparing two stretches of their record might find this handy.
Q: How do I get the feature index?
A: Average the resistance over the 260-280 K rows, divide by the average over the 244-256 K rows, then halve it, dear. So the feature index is 0.526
